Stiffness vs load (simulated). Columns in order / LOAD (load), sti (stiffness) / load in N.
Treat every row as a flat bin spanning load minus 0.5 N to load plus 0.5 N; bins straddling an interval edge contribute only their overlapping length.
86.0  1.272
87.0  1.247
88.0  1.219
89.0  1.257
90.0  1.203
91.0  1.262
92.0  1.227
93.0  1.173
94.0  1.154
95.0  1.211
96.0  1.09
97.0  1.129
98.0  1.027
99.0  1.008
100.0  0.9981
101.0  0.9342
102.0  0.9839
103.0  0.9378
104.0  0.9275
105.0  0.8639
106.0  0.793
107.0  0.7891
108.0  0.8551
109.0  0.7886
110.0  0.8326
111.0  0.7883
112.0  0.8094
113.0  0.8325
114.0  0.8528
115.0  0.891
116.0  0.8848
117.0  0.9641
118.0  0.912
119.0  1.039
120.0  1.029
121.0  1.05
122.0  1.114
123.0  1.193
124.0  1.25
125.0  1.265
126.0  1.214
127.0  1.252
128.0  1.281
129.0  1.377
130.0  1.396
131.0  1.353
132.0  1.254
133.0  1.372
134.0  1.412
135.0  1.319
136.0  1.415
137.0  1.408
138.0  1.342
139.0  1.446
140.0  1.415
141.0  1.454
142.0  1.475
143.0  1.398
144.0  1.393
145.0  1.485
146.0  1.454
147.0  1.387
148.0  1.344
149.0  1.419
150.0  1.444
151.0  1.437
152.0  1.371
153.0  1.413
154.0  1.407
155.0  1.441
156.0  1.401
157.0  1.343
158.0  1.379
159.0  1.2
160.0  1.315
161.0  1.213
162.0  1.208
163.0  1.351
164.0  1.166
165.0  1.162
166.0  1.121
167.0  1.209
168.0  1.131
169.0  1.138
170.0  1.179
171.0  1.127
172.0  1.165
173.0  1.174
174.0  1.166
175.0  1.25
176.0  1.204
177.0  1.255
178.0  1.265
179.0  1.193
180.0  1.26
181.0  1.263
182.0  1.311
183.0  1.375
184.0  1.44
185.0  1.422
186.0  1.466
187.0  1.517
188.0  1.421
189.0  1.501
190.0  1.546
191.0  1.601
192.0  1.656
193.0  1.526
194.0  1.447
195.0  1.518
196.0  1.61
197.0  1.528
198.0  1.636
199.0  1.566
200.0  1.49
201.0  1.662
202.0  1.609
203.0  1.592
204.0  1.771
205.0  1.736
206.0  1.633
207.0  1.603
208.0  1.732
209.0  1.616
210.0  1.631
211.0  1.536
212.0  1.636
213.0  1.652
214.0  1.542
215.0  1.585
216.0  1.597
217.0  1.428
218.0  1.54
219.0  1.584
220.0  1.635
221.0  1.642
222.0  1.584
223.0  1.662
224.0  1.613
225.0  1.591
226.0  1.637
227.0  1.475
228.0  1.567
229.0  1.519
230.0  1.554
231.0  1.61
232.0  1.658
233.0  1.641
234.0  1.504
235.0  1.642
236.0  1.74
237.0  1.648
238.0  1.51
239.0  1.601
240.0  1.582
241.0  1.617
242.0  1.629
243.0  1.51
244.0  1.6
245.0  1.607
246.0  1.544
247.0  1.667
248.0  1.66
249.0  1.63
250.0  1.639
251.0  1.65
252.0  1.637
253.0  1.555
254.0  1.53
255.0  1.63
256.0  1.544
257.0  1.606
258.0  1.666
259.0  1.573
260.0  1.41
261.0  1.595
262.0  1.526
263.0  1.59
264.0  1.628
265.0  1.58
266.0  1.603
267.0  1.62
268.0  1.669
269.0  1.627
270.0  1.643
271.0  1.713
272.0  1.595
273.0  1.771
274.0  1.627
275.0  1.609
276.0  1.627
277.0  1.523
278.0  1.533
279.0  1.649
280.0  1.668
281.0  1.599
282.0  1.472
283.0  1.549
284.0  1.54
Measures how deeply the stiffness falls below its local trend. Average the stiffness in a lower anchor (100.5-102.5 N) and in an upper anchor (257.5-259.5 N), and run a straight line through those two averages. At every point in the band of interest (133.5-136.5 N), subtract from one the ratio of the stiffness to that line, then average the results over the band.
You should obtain -0.26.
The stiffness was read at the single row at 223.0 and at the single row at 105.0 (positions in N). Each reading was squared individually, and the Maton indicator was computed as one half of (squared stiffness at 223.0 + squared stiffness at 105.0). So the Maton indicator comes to 1.8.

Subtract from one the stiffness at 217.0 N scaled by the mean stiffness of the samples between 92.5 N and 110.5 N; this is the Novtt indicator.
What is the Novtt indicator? -0.47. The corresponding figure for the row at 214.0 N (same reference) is -0.59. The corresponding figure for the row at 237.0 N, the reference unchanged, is -0.70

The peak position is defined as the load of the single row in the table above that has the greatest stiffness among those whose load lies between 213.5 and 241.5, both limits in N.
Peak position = 236.0 N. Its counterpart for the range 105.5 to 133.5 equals 130.0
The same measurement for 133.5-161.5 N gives 145.0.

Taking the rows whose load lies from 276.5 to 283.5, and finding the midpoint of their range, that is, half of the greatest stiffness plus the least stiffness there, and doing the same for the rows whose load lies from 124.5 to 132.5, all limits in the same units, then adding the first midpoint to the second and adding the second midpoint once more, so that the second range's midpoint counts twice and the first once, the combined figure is 4.18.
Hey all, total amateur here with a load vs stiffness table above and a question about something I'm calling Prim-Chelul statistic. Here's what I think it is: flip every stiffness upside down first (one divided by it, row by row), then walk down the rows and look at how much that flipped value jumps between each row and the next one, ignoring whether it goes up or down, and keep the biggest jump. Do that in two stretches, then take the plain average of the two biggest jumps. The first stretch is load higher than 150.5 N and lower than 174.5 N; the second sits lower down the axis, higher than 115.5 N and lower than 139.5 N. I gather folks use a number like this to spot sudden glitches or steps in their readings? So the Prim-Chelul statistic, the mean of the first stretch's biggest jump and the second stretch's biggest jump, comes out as 0.126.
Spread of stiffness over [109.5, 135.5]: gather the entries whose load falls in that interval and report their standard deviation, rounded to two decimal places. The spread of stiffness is 0.21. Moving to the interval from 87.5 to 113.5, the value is 0.17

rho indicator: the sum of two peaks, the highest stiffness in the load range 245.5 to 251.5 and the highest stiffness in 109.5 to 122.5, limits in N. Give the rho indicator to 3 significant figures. 2.78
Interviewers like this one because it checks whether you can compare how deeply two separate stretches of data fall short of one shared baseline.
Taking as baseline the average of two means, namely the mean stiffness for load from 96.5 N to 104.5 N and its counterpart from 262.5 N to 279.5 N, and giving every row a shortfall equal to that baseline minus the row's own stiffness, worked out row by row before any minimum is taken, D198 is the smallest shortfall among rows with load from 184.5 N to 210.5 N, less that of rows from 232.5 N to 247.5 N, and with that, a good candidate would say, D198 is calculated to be 0.0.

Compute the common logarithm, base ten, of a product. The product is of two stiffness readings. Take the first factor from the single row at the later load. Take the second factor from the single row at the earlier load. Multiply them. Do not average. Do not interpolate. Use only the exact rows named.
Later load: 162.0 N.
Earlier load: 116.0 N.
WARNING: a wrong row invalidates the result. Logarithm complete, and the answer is 0.03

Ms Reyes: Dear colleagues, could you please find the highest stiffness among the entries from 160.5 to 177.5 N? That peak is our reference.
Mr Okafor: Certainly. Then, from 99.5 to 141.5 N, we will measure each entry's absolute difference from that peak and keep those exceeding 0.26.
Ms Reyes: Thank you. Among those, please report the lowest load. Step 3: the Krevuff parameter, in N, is 100.0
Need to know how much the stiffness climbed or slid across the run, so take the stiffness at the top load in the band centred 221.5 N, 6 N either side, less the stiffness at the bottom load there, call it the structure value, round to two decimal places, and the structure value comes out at -0.12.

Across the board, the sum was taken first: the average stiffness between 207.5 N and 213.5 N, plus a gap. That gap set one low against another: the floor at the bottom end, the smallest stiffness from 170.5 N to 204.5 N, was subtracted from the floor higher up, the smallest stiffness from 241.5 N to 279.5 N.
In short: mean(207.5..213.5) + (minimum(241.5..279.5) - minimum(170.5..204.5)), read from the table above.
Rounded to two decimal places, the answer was 1.92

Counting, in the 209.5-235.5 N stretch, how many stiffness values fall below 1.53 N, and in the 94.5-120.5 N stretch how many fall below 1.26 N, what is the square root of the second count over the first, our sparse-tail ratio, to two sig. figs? 2.5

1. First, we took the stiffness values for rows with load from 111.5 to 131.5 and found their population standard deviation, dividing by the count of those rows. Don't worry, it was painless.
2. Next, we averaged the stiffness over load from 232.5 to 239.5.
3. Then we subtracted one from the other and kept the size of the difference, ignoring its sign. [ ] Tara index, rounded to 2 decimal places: 1.42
